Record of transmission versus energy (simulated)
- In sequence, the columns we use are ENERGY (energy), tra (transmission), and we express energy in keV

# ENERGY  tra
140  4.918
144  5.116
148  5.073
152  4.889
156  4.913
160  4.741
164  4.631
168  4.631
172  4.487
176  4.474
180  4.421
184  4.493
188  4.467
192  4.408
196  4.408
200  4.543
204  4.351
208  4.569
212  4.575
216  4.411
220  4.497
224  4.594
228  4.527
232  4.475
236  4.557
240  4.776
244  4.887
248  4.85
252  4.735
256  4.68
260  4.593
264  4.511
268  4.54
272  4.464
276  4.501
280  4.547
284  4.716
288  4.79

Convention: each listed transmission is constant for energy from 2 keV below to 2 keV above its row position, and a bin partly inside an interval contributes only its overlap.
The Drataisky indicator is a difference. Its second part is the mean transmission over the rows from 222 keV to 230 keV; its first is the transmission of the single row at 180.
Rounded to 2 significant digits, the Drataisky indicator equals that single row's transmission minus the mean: -0.14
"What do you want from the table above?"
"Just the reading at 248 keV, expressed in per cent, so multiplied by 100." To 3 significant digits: 485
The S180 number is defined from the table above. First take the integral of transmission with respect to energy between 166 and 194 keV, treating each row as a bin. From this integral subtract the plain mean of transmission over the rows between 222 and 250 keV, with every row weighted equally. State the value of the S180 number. 121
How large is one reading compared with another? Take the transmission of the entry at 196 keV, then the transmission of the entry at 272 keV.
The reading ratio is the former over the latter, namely 0.99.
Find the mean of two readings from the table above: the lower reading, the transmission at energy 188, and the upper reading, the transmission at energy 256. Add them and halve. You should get 4.57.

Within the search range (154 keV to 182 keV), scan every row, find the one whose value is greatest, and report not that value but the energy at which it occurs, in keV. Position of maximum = 156 keV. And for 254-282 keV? 256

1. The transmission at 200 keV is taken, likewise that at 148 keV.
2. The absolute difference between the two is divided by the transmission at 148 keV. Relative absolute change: 0.10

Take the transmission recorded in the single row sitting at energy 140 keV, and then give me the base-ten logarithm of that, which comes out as 0.692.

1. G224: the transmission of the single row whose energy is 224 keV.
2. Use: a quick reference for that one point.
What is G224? 4.594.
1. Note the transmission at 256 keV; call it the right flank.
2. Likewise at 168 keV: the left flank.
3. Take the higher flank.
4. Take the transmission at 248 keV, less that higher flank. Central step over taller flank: 0.2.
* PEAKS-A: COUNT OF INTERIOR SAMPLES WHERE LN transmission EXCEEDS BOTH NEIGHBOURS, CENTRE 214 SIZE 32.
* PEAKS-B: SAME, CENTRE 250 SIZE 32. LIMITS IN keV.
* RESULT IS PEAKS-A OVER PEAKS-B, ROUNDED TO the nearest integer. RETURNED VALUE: 2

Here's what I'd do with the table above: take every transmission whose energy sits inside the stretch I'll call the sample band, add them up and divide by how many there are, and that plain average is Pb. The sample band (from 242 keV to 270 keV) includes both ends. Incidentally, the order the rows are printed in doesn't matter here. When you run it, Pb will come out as 4.69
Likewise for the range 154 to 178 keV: 4.65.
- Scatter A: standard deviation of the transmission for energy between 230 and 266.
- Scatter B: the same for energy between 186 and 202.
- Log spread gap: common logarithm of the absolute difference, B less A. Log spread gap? -1.1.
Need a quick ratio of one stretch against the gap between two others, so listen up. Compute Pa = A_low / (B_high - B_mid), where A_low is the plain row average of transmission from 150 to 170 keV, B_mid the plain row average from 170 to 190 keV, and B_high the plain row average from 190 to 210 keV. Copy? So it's -378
